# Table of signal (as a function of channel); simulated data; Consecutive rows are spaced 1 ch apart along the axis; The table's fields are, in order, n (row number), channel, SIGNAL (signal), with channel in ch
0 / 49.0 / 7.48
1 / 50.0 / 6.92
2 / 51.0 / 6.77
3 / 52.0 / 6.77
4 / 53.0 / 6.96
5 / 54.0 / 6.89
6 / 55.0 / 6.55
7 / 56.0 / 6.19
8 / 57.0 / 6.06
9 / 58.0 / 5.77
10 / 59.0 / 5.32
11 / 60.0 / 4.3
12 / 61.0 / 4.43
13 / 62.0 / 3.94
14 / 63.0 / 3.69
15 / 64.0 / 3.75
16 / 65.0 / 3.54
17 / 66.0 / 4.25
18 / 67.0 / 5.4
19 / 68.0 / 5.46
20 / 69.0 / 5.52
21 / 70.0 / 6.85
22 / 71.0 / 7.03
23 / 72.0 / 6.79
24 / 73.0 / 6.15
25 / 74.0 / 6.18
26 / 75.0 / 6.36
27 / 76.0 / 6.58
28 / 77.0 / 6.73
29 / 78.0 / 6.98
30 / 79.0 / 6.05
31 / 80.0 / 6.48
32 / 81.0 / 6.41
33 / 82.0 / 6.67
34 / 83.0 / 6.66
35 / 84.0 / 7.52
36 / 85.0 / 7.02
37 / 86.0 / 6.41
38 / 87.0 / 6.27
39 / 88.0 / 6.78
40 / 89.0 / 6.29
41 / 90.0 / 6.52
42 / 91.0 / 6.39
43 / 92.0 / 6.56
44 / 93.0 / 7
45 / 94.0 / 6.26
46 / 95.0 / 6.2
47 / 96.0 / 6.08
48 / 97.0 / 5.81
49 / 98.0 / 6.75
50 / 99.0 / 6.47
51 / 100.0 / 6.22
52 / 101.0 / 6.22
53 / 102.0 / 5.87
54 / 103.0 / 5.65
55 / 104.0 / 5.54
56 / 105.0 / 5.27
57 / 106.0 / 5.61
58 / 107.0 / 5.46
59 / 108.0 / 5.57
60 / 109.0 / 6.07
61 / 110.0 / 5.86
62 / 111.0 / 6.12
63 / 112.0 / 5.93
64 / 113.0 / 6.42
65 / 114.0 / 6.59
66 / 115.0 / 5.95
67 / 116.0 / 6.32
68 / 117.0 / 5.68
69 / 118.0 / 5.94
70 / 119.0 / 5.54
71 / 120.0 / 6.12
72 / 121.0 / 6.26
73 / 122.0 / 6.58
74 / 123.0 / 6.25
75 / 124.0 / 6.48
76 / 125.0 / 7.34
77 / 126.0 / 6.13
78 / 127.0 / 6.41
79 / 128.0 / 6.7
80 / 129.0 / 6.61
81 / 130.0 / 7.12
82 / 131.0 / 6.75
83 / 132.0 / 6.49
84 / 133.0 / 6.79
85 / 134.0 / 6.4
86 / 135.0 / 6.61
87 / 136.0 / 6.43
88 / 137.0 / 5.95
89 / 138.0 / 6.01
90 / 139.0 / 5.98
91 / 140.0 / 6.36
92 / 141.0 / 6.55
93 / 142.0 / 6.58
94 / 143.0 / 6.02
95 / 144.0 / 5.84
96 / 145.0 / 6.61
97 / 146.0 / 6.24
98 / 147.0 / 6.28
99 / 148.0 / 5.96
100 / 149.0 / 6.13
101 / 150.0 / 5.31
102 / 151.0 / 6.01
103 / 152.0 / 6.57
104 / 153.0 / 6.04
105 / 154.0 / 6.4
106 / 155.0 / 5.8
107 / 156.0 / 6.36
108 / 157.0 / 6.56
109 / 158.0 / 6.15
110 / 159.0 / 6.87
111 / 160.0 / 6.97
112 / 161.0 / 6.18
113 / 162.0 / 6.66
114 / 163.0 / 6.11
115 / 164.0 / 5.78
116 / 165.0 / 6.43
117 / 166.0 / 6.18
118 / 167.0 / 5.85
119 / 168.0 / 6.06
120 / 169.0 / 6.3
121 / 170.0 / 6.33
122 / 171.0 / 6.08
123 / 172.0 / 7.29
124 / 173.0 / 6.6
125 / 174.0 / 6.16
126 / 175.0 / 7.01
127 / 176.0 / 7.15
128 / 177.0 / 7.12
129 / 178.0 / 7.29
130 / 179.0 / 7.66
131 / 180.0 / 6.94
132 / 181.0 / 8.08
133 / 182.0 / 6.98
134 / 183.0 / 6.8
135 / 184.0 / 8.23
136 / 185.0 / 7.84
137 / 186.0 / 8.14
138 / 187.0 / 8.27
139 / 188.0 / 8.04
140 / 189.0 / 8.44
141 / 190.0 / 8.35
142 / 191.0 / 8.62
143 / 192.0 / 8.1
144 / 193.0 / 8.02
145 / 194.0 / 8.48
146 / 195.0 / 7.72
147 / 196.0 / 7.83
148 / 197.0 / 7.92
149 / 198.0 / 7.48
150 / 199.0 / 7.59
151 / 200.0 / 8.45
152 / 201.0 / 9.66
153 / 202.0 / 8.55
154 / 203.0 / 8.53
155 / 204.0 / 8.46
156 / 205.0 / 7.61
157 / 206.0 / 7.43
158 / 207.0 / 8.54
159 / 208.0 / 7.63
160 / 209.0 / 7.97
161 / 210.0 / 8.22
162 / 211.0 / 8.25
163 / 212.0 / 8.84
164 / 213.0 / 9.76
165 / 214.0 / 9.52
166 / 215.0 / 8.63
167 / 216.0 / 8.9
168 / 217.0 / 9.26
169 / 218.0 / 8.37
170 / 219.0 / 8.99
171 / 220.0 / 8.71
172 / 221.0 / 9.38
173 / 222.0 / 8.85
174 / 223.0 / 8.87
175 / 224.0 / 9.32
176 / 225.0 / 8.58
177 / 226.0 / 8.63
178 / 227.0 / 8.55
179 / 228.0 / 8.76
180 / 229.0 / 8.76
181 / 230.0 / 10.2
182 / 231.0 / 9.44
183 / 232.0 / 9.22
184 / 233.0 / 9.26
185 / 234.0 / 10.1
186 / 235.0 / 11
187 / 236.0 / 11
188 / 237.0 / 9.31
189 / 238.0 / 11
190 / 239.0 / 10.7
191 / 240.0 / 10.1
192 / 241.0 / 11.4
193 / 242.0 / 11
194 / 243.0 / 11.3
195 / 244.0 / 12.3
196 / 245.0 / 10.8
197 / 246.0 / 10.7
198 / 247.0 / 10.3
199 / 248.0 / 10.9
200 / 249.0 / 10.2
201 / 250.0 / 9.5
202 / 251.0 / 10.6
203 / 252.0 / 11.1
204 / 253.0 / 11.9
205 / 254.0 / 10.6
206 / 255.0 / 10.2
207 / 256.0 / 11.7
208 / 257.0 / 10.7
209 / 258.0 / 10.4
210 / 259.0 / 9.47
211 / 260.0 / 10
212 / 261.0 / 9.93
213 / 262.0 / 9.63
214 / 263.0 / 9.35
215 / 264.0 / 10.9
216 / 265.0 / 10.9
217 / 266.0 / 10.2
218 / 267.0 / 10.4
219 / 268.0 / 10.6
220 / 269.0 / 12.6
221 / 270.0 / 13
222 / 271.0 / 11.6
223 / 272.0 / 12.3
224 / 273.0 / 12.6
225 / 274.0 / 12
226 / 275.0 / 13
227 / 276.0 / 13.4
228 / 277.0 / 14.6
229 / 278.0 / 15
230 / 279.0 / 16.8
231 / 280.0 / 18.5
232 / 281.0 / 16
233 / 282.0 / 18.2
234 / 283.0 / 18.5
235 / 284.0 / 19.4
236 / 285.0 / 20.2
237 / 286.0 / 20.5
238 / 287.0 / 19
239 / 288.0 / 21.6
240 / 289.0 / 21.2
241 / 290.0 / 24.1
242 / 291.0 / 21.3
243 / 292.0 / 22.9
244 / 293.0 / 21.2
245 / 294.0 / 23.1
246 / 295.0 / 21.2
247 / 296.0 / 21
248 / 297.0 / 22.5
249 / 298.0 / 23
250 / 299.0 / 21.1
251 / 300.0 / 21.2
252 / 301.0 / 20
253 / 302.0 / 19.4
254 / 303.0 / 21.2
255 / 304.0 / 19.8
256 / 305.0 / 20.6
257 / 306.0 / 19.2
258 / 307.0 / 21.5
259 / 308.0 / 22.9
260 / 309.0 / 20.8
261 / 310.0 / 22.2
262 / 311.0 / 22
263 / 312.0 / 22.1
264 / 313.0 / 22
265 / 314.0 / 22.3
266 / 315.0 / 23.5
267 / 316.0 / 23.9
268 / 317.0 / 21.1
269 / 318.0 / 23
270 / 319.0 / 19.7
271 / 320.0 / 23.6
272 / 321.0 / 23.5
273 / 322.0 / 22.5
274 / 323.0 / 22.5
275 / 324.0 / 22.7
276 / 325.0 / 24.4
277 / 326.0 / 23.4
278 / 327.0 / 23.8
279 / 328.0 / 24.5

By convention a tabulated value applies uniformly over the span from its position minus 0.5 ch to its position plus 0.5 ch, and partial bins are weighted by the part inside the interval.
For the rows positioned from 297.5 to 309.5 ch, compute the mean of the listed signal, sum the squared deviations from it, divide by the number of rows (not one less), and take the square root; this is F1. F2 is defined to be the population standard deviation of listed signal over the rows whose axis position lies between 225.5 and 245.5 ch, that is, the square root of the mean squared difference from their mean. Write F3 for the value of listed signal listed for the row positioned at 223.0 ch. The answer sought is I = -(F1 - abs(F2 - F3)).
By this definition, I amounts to 7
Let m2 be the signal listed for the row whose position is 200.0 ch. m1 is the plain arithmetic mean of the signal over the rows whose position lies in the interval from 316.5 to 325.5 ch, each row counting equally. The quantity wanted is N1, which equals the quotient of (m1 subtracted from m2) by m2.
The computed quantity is -1.7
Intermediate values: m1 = 23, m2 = 8.45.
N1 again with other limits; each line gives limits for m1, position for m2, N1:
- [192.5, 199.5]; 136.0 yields -0.2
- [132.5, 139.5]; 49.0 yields 0.2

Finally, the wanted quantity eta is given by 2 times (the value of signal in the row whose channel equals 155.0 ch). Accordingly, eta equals 11.6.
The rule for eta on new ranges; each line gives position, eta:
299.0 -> 42.2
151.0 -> 12.0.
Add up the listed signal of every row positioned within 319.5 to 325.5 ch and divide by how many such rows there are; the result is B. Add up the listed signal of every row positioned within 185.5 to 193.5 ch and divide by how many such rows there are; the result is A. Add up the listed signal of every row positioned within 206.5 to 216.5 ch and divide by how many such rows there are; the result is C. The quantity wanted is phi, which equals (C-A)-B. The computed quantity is -23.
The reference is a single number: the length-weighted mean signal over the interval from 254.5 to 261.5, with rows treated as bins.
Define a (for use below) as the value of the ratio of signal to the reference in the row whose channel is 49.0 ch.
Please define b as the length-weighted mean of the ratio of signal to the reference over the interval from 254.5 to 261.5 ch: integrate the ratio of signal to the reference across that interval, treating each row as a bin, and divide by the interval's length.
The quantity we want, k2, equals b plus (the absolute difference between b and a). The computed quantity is 1.3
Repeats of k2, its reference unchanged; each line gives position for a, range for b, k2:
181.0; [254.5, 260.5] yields 1.2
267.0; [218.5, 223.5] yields 1.0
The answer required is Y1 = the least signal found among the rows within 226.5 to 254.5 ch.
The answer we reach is 8.55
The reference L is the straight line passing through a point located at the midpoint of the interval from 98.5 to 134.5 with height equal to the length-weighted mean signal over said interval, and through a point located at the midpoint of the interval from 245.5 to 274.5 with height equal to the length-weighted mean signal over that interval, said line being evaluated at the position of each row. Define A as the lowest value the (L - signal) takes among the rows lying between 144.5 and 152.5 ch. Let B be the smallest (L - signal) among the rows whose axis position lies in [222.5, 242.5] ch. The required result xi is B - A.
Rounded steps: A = 0.5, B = -1.2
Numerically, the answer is -1.7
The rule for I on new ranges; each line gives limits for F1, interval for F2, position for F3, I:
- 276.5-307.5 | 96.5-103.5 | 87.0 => 4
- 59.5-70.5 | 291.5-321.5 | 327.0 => 22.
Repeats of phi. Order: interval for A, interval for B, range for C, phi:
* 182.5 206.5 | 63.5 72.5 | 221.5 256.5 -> -3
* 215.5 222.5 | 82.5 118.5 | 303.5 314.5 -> 6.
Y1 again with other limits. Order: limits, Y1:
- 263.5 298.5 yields 10.2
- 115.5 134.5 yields 5.54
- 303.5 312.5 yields 19.2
